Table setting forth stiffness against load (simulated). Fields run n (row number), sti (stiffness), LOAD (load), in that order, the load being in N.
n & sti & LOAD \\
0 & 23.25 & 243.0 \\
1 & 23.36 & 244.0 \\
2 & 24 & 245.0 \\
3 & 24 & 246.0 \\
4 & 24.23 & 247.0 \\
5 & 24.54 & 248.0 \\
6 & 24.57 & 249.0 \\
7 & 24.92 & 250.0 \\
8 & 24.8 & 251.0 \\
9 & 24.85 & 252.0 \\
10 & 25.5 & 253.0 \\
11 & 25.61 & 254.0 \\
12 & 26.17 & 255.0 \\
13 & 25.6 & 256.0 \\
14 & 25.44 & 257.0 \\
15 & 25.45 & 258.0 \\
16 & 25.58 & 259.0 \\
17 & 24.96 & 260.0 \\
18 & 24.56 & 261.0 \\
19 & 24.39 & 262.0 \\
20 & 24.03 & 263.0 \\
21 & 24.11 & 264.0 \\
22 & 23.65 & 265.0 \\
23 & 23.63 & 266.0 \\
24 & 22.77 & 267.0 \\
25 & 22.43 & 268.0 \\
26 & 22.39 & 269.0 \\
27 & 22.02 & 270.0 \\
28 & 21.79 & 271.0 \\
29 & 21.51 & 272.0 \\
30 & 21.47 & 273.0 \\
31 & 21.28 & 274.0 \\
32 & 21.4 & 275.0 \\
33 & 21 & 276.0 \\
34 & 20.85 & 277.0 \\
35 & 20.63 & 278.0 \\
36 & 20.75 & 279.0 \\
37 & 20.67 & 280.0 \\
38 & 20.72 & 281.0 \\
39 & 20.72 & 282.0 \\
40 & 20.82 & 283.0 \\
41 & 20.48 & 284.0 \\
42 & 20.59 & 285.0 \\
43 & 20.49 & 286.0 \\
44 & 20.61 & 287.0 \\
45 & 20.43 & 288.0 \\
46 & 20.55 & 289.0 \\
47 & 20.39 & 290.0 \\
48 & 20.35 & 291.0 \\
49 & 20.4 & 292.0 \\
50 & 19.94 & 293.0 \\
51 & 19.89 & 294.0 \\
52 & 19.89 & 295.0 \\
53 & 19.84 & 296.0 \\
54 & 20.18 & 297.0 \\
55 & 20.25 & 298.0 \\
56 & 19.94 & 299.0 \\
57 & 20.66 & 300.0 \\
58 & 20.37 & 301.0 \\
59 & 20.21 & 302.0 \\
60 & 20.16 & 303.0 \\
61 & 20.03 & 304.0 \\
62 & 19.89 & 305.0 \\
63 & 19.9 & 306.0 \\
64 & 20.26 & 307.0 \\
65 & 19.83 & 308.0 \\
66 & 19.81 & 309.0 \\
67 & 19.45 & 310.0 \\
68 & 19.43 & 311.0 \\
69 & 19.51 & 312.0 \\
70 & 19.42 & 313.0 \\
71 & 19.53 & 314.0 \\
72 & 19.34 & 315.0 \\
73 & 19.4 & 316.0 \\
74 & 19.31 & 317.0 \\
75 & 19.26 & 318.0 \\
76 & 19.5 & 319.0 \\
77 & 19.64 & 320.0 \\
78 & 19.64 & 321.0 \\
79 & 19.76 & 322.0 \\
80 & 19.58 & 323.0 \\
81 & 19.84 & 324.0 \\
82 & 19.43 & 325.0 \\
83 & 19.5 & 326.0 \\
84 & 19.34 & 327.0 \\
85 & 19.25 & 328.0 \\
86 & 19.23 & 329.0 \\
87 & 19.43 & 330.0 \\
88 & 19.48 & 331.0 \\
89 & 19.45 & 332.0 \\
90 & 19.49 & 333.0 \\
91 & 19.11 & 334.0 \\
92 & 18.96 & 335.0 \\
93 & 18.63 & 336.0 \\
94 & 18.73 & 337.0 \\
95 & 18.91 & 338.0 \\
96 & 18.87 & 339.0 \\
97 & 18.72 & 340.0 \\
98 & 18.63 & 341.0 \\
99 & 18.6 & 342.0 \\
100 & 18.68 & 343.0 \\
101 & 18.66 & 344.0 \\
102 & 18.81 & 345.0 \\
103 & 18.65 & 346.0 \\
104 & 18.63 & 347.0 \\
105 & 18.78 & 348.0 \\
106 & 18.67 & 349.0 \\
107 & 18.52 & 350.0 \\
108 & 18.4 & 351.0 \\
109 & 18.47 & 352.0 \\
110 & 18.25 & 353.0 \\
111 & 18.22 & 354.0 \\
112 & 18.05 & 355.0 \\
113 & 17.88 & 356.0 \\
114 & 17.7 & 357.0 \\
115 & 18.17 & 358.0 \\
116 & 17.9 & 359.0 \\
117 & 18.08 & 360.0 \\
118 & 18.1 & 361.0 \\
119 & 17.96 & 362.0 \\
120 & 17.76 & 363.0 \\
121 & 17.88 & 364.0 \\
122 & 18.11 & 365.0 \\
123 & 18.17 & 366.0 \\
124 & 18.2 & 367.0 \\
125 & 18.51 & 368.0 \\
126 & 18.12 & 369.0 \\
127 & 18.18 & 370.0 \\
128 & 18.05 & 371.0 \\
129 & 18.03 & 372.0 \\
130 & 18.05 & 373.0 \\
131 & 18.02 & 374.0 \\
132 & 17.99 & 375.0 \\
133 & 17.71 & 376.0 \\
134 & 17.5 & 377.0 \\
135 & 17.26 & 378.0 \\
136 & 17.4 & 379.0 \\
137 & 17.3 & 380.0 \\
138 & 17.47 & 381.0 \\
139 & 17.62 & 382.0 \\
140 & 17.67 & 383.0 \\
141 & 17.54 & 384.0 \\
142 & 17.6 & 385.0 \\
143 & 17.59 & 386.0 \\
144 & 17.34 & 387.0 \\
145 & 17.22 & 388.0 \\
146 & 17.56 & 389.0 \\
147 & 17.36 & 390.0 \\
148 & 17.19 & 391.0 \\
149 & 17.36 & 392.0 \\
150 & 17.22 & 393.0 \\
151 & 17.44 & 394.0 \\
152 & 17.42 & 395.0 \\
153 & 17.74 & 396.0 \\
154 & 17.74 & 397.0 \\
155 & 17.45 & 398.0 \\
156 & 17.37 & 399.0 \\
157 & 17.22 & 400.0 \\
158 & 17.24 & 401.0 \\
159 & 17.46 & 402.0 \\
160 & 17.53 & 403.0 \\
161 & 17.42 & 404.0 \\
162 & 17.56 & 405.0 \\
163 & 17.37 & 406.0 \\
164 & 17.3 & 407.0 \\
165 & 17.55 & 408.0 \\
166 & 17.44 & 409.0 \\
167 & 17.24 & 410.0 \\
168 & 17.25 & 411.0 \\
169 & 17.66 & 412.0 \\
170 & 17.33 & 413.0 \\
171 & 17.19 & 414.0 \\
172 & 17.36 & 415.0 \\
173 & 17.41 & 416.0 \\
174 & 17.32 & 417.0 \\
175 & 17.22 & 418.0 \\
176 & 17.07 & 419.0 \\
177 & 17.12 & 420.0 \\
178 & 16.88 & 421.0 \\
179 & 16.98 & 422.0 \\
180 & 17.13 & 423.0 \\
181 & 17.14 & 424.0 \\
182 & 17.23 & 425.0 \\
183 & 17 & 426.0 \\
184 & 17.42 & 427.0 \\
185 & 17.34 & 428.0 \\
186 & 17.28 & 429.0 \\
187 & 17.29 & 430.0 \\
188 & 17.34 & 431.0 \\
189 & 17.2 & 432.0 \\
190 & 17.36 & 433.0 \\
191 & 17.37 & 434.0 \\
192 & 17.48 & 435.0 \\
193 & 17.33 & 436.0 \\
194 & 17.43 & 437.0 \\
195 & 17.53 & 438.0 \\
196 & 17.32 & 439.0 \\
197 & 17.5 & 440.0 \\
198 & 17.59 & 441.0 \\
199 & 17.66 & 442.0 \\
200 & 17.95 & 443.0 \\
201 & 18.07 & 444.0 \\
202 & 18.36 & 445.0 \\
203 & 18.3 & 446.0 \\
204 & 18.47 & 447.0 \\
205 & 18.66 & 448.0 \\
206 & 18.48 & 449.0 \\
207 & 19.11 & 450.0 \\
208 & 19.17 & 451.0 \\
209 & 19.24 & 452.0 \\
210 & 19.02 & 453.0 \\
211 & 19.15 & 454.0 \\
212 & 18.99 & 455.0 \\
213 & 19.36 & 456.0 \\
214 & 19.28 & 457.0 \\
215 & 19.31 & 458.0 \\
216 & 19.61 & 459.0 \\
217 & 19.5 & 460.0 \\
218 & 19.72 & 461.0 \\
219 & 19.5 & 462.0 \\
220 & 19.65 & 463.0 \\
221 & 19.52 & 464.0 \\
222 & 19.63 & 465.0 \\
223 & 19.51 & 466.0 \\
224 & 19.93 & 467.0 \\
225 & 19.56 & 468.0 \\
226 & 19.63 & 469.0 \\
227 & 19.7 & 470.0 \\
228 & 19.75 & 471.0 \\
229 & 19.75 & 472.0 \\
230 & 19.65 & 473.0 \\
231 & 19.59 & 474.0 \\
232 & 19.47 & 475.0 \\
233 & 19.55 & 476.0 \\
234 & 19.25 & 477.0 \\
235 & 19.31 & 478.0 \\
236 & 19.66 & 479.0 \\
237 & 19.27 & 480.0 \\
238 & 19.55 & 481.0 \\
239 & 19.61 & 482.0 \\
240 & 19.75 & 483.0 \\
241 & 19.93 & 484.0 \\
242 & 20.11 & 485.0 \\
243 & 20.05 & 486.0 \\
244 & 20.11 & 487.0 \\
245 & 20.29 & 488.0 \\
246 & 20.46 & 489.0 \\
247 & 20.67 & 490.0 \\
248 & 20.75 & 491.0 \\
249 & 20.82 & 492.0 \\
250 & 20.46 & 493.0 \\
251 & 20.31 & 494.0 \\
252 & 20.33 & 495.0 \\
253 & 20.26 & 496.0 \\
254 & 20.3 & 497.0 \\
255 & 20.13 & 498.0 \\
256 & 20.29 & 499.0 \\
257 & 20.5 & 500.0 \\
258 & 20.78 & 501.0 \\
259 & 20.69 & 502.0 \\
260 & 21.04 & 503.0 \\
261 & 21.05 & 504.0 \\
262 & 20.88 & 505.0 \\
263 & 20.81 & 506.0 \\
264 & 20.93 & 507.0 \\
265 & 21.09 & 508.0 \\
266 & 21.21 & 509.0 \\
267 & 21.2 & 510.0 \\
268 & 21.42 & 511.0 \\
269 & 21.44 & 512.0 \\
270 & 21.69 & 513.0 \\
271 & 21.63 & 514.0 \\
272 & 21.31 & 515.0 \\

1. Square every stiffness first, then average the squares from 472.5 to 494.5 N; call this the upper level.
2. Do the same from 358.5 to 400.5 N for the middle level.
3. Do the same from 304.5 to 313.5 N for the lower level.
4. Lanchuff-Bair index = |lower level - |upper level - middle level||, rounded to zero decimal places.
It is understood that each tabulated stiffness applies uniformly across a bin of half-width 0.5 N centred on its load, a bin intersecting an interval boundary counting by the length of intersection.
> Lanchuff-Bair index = 305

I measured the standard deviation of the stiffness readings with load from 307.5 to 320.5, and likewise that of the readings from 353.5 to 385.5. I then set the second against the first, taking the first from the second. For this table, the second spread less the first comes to 0.13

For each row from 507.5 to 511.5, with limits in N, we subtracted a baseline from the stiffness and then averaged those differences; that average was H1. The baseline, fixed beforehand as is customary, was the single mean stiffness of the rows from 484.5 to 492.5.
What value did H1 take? 1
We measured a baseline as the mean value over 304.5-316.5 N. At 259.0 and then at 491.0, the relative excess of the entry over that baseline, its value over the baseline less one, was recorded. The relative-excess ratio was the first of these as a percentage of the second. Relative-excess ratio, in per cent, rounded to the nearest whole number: 538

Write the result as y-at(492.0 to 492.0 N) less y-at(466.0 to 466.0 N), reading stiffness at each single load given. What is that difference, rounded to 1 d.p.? 1.3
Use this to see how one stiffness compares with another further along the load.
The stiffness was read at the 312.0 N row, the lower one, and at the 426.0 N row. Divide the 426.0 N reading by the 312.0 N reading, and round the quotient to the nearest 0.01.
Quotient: 0.87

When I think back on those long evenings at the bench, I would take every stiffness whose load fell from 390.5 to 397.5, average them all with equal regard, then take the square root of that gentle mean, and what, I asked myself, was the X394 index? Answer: 4.18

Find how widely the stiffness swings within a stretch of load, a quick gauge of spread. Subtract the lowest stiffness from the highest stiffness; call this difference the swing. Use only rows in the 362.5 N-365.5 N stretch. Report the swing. 0.35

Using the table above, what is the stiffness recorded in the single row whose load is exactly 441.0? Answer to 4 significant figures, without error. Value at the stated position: 17.59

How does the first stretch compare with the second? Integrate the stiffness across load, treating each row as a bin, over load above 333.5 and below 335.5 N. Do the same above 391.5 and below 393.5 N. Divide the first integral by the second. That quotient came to 1.10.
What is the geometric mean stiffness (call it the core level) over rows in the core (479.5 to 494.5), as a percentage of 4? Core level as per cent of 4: 503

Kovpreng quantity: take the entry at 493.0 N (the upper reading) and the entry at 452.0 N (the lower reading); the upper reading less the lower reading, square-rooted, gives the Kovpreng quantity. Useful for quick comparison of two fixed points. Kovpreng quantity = 1.10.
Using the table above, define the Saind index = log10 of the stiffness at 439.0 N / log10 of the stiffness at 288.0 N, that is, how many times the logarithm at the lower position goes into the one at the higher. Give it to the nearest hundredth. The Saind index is 0.95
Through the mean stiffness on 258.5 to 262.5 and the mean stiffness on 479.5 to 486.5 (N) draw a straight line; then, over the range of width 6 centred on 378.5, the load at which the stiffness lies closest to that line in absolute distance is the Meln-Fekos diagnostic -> 376.0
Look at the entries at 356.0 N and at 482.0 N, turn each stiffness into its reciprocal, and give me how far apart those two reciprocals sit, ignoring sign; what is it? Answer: 0.005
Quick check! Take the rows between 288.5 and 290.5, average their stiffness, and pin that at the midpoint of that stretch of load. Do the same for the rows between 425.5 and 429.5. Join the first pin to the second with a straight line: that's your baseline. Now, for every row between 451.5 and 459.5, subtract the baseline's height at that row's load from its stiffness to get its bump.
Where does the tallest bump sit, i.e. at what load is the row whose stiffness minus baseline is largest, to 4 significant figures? 459.0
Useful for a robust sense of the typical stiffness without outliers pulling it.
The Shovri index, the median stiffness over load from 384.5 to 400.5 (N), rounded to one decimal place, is 17.4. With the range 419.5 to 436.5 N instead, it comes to 17.3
